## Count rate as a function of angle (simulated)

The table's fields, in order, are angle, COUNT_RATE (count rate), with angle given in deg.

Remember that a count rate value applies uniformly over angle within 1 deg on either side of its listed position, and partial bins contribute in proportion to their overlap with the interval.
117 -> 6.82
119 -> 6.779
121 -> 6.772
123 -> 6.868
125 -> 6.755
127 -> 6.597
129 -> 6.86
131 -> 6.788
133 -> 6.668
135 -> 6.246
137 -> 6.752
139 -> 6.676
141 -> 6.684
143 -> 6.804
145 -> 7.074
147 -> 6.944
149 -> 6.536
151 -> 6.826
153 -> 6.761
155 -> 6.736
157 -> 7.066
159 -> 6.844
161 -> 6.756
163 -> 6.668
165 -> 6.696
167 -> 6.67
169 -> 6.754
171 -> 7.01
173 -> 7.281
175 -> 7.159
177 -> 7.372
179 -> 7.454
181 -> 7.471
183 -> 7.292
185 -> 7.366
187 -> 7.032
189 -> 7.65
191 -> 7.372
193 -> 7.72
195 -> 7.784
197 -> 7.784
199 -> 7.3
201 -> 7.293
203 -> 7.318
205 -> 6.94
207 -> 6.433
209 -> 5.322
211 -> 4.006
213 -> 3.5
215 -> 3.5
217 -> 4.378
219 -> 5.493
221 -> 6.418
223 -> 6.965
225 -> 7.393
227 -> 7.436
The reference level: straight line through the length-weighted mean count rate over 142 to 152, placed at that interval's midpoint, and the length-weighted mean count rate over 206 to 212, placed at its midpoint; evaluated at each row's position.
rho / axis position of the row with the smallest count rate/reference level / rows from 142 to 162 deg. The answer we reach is 149 deg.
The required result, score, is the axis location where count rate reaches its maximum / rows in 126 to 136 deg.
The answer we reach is 129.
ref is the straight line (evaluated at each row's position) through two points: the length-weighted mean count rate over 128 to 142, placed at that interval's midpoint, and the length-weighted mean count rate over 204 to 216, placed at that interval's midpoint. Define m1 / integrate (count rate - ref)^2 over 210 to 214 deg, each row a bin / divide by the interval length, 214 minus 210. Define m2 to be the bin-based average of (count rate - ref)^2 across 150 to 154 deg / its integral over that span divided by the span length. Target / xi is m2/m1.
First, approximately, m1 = 1.4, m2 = 0.3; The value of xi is 0.2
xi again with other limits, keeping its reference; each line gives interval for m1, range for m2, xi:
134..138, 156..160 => 6.9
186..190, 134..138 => 0.0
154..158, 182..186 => 5.8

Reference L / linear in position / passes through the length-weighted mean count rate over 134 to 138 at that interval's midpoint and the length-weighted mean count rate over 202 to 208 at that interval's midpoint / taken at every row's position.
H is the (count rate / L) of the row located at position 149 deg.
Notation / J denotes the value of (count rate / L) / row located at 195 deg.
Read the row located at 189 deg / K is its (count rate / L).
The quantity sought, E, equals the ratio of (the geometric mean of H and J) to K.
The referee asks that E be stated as 0.946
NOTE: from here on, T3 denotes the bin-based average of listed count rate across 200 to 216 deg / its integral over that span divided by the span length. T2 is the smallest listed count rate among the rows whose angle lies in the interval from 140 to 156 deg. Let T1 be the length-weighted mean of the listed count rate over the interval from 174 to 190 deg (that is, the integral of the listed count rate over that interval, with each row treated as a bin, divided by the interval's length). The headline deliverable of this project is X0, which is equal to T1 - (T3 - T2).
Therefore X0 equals 8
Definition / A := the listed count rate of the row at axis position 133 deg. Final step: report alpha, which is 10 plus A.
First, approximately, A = 6.668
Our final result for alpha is 16.7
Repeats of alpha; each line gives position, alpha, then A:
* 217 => 14.4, 4.378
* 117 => 16.8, 6.82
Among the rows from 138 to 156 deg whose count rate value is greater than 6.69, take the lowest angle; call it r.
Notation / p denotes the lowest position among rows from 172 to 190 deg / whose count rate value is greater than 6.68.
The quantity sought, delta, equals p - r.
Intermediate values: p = 173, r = 143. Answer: 30 deg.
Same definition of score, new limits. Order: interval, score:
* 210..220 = 219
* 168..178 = 177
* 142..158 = 145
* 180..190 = 189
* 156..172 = 157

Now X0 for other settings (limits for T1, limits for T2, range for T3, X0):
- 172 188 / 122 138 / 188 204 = 6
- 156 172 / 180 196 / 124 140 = 7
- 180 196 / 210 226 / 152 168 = 4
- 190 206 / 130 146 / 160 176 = 7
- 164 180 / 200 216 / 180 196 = 3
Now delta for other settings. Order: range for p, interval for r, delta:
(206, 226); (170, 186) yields 52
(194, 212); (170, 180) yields 24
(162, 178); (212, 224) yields -58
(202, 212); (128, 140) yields 74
